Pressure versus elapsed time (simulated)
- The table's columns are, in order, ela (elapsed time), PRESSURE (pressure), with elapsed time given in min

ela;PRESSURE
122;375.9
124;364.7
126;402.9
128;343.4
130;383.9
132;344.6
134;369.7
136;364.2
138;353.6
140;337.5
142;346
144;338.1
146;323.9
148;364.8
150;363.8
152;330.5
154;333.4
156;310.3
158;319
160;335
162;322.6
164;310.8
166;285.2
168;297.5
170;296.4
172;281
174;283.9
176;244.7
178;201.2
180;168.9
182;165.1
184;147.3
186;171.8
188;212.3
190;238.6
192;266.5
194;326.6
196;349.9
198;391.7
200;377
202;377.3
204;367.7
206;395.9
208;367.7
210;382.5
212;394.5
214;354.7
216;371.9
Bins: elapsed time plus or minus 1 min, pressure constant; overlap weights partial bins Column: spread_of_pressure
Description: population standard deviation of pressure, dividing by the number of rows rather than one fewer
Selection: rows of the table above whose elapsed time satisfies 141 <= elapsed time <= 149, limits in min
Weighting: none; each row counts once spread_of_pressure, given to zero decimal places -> 15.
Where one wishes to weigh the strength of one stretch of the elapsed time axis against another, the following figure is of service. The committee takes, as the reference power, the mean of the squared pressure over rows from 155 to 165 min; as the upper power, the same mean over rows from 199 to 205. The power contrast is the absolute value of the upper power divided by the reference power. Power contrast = 1.4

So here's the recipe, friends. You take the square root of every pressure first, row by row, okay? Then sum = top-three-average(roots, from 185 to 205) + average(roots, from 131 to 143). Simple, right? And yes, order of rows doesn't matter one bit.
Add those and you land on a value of 38.3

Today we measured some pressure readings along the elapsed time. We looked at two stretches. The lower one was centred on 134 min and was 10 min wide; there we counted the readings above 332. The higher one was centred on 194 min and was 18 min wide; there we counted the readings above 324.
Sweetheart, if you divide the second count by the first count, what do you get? 1.0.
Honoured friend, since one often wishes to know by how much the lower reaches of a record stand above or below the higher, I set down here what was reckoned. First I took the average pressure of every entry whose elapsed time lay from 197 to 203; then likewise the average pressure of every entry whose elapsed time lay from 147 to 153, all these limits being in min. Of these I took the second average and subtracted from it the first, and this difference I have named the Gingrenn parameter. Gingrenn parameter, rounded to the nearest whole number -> -29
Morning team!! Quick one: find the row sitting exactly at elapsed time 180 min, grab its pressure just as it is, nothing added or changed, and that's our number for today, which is 168.9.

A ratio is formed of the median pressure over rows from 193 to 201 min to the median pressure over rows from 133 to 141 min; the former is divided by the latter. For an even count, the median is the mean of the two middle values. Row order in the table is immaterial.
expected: 1.01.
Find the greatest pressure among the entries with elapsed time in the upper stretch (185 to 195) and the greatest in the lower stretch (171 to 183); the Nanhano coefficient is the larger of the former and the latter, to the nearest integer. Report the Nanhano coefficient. 327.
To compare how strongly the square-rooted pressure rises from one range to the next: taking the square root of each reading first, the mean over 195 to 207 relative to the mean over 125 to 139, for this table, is 1.01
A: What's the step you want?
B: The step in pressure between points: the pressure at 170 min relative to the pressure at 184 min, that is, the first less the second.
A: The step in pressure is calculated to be 149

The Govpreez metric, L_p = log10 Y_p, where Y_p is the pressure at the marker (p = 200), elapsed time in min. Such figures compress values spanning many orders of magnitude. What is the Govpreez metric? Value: 2.576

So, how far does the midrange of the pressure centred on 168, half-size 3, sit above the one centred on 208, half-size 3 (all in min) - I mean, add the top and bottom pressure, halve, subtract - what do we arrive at -90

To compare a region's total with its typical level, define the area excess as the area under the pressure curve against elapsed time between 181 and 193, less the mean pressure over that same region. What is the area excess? 2203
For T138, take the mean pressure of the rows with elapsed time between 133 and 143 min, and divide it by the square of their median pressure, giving 0.0028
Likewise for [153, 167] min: 0.0031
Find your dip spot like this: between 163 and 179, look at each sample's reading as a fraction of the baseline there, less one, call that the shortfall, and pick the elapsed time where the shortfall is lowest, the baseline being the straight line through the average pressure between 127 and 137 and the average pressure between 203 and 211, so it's 178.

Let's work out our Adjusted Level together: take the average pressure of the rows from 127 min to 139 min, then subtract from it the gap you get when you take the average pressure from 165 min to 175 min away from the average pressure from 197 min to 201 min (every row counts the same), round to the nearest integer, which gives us 264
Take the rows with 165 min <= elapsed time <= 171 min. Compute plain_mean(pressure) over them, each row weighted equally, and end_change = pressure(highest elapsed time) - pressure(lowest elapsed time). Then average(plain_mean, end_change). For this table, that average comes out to 152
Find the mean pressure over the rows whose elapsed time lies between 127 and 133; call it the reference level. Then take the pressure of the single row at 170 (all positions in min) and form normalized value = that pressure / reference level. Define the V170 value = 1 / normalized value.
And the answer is 1.21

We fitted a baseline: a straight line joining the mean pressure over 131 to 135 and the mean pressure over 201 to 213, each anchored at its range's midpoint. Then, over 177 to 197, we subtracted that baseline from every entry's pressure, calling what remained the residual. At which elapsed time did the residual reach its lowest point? 184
